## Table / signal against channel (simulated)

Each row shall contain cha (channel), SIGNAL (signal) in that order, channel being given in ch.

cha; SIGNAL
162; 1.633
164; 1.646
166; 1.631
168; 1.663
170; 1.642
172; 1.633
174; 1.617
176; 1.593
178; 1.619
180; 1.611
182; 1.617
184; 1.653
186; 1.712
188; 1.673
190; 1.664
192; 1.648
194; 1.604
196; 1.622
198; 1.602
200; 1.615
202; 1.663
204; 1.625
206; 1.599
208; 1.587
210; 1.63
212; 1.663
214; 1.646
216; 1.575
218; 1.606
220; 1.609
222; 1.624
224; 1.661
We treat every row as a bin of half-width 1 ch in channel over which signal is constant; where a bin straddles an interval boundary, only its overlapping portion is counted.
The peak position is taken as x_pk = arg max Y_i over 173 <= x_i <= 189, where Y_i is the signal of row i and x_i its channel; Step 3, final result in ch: 186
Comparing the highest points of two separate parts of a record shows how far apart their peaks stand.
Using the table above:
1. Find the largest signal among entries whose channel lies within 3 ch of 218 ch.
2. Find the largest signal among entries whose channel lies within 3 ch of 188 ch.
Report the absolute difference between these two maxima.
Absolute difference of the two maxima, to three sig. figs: 0.103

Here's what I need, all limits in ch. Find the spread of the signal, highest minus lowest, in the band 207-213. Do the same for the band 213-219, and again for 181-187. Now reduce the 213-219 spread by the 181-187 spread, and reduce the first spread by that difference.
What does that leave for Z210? 0.100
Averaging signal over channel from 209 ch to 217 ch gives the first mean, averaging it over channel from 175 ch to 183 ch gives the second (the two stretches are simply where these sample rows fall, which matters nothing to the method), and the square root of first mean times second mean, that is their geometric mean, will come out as 1.619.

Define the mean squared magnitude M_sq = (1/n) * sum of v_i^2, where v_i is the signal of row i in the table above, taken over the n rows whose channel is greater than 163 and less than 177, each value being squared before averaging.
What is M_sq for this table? 2.66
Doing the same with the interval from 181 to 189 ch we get 2.77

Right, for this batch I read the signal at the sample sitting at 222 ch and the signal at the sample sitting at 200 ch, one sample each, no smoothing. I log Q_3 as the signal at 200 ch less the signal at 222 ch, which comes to -0.009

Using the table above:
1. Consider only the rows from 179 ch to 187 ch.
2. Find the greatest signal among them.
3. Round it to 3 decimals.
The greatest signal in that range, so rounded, 1.712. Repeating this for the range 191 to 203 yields 1.663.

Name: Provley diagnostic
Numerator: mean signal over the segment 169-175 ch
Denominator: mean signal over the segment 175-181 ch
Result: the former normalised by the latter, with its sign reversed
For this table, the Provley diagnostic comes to -1.01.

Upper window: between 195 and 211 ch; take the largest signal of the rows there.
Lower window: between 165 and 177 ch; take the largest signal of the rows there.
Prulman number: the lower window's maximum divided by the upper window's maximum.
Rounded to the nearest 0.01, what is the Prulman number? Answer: 1.00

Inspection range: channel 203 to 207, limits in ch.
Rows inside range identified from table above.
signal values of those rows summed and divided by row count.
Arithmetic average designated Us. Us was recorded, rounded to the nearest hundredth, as 1.61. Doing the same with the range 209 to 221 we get 1.62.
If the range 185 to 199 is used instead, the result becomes 1.65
